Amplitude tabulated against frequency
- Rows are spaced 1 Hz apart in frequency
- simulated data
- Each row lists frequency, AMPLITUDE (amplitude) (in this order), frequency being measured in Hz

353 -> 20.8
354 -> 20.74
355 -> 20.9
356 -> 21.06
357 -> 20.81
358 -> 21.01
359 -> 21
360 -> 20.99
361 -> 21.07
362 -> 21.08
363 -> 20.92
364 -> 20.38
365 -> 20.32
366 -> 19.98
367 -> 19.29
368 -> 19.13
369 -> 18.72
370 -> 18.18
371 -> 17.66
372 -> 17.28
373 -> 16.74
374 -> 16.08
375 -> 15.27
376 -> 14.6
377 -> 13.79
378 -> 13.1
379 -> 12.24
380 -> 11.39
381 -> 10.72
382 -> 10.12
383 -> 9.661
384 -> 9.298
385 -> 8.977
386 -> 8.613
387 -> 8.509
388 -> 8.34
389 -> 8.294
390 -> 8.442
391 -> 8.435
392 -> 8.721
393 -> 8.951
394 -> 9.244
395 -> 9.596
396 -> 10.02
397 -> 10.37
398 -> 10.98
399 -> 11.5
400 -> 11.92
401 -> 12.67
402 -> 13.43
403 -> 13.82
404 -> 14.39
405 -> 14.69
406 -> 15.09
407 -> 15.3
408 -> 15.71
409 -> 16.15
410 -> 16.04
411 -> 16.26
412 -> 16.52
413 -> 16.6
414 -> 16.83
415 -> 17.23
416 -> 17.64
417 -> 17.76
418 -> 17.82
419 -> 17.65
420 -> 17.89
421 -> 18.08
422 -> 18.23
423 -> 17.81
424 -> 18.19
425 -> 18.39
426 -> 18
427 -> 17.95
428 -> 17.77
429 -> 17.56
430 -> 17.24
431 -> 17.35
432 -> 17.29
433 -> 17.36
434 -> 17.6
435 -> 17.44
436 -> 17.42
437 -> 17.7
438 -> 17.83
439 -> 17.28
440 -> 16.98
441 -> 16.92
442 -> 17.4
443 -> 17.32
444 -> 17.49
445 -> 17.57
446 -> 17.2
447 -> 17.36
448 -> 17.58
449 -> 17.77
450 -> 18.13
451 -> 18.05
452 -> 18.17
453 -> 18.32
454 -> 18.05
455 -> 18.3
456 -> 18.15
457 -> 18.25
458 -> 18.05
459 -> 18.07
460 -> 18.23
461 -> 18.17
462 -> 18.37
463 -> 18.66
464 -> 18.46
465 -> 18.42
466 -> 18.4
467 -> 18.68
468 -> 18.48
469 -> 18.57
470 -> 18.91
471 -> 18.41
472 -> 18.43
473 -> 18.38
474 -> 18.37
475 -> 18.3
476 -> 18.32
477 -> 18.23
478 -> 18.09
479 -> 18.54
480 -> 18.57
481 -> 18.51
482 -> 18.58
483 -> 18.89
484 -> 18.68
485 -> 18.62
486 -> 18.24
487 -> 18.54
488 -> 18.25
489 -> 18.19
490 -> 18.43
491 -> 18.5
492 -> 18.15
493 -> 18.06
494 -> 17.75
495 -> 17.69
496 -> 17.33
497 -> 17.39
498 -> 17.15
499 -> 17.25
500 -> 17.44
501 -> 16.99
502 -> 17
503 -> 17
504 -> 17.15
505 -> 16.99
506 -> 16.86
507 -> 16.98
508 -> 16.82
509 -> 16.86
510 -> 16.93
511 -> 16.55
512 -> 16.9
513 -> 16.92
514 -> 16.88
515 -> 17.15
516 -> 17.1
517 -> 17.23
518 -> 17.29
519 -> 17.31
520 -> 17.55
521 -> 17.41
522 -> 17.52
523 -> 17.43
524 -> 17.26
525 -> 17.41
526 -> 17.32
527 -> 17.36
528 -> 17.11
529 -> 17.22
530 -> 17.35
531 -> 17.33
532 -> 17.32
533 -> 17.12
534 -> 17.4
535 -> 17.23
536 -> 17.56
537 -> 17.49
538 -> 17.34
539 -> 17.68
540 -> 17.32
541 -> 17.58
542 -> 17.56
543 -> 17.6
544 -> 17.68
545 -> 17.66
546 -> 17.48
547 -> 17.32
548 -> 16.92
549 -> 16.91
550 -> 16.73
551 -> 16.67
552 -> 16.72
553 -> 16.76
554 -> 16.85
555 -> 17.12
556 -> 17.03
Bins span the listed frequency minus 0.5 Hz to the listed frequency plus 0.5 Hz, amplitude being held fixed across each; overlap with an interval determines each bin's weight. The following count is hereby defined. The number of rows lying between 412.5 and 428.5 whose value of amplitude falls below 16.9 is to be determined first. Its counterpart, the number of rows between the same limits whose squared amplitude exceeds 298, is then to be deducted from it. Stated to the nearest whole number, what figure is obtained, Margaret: -11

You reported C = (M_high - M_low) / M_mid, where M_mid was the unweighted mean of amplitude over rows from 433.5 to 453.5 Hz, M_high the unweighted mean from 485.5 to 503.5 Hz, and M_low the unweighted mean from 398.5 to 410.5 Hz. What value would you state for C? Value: 0.20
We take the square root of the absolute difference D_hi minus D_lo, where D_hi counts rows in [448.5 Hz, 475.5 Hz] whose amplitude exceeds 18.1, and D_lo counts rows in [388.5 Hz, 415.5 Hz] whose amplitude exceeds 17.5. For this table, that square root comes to 4.7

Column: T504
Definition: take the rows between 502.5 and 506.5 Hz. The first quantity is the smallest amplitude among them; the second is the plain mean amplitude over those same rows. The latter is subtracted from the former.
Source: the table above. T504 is -0.14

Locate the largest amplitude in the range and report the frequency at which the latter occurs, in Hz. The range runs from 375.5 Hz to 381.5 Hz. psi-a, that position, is 376 Hz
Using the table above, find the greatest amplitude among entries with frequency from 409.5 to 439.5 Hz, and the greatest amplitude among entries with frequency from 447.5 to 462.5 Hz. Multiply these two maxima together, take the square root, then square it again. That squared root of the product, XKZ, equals 338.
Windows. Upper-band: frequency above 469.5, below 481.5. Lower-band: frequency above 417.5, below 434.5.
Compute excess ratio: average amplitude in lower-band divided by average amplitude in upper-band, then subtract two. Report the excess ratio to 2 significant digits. -1.0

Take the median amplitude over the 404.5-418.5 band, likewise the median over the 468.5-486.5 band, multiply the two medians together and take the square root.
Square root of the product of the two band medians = 17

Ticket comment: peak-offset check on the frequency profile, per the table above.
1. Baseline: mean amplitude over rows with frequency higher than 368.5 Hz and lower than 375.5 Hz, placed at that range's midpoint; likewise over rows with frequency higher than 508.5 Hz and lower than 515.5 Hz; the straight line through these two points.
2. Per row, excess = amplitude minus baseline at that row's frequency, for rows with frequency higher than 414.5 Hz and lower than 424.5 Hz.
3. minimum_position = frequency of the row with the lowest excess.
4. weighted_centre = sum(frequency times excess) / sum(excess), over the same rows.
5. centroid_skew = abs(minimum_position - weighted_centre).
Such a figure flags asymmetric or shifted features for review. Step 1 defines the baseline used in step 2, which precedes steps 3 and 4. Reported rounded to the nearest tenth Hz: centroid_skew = 5.4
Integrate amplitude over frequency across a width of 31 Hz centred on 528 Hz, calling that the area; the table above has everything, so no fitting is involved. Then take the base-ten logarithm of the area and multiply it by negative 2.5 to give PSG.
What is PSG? -6.8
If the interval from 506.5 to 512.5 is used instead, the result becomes -5.0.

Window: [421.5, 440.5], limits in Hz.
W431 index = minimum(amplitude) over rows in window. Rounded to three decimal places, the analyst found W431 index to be 16.980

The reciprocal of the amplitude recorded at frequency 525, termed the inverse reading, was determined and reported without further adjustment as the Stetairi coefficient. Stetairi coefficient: 0.0574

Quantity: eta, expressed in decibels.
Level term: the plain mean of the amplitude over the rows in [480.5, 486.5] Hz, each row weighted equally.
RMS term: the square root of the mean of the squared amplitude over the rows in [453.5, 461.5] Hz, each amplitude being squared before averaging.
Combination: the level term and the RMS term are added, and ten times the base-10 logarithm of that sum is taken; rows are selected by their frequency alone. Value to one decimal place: 15.7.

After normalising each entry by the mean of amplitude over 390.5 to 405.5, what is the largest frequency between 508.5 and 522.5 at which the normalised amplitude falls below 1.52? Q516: 514 Hz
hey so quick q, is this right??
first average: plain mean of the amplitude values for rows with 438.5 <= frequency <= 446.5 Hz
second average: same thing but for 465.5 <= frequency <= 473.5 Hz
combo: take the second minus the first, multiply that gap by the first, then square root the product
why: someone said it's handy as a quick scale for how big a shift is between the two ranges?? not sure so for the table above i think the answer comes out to 4.7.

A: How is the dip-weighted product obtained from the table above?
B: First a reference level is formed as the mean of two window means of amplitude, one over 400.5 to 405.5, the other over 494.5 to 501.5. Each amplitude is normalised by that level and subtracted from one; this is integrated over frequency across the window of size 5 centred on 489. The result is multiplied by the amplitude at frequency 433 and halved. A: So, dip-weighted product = -7.9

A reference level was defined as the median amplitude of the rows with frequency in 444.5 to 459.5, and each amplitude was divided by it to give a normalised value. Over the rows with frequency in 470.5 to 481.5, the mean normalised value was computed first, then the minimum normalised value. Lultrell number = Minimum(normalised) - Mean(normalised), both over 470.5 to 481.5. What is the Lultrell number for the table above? -0.016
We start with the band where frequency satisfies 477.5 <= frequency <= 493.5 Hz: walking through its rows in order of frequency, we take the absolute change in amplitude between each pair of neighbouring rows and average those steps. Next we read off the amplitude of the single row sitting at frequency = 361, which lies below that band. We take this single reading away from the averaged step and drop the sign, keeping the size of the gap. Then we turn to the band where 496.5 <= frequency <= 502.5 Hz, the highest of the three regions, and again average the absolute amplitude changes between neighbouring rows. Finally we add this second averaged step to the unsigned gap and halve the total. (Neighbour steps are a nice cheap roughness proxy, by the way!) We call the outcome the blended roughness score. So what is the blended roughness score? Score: 11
